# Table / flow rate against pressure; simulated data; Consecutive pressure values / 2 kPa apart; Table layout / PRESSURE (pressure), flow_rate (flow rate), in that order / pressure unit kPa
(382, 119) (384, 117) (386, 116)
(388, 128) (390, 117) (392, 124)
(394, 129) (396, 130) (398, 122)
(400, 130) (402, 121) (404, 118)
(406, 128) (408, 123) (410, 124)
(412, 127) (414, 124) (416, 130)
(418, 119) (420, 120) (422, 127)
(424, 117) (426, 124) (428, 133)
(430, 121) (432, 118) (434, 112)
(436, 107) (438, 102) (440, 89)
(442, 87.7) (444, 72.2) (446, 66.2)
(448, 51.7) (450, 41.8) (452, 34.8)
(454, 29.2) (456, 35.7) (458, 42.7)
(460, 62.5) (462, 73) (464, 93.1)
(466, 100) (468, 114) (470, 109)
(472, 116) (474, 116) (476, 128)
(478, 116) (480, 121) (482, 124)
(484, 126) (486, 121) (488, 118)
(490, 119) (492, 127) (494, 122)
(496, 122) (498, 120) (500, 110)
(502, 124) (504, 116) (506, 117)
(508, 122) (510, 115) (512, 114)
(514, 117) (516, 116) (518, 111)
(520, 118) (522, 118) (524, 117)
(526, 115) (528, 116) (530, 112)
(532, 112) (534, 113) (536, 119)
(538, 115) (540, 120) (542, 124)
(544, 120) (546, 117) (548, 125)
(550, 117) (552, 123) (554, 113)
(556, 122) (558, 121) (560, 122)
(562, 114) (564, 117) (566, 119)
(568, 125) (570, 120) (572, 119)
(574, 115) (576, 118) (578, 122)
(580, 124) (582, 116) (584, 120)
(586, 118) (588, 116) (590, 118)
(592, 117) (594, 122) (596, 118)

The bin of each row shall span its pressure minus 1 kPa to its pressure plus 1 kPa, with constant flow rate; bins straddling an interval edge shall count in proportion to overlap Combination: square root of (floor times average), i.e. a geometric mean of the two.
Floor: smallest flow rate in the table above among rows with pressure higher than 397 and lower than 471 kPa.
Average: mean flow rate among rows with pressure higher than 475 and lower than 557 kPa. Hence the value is 59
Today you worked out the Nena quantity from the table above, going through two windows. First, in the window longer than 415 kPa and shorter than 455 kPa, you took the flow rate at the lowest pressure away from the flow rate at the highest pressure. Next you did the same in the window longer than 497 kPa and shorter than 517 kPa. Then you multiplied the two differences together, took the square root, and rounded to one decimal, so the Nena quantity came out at 20.1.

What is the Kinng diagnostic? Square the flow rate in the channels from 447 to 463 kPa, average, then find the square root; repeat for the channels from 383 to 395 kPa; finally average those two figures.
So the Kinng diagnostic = 85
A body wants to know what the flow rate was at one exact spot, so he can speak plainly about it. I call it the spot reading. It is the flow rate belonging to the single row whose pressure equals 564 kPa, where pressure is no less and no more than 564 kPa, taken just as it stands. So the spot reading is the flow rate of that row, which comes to 117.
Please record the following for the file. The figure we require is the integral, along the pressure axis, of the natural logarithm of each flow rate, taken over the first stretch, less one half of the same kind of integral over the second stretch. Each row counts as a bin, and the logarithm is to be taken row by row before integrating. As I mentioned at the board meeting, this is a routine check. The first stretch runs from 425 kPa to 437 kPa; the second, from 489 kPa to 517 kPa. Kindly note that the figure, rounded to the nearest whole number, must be -10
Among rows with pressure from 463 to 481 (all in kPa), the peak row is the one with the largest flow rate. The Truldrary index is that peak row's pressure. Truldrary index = 476 kPa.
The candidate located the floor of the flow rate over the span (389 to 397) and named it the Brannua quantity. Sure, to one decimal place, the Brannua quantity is 117.0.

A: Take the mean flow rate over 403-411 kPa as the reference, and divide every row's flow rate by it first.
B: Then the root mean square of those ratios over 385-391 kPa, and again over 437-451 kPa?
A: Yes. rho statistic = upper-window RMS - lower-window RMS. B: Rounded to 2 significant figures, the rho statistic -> -0.36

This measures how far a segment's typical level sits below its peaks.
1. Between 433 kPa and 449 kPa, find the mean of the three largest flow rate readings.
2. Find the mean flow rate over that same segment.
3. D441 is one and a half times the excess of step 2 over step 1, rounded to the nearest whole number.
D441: -32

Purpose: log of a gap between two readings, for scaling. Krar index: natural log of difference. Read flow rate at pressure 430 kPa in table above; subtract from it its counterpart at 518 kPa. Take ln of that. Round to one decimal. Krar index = 2.3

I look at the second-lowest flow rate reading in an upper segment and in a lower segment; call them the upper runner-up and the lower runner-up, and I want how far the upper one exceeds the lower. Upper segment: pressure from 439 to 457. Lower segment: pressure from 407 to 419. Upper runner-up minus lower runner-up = -88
